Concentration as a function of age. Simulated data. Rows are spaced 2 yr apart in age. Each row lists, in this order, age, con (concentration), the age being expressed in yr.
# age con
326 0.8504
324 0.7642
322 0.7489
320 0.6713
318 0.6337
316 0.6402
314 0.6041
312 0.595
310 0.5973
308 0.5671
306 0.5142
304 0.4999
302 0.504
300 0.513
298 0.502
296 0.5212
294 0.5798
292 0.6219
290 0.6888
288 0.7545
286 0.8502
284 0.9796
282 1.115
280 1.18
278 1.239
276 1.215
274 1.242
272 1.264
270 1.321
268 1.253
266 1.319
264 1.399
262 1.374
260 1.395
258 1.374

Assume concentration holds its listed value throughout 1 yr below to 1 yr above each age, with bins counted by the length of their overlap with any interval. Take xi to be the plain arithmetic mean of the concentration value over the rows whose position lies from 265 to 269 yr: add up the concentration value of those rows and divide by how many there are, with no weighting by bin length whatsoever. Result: 1.29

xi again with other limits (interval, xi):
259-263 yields 1.38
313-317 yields 0.62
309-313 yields 0.60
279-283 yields 1.15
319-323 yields 0.71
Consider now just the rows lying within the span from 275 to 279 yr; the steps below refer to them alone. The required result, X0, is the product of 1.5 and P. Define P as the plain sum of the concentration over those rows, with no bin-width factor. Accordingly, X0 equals 3.7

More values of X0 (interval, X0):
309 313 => 1.8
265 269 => 3.9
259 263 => 4.2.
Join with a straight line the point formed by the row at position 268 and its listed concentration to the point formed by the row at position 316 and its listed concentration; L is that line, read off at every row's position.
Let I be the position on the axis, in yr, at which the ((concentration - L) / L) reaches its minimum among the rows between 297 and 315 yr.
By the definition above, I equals 298 yr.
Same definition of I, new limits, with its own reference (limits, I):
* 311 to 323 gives 312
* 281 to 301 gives 298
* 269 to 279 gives 272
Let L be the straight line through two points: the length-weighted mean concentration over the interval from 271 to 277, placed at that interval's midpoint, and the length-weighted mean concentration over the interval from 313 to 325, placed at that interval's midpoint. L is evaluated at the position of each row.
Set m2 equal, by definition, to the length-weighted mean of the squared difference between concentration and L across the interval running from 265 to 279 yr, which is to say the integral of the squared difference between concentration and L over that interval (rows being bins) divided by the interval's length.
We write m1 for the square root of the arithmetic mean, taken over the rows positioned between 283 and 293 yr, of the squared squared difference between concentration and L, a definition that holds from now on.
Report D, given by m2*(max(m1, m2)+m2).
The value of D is 0.0001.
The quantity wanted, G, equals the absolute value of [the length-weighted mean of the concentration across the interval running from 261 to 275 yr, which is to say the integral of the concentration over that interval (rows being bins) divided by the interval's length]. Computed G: 1.31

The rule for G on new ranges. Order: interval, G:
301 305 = 0.50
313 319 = 0.63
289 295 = 0.63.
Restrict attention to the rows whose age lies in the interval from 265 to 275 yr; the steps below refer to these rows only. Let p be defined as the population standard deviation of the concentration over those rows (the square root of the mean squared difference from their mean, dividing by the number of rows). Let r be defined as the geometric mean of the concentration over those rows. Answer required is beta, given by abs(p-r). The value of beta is 1.25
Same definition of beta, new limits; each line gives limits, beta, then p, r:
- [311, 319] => 0.60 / 0.02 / 0.62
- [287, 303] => 0.49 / 0.09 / 0.58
